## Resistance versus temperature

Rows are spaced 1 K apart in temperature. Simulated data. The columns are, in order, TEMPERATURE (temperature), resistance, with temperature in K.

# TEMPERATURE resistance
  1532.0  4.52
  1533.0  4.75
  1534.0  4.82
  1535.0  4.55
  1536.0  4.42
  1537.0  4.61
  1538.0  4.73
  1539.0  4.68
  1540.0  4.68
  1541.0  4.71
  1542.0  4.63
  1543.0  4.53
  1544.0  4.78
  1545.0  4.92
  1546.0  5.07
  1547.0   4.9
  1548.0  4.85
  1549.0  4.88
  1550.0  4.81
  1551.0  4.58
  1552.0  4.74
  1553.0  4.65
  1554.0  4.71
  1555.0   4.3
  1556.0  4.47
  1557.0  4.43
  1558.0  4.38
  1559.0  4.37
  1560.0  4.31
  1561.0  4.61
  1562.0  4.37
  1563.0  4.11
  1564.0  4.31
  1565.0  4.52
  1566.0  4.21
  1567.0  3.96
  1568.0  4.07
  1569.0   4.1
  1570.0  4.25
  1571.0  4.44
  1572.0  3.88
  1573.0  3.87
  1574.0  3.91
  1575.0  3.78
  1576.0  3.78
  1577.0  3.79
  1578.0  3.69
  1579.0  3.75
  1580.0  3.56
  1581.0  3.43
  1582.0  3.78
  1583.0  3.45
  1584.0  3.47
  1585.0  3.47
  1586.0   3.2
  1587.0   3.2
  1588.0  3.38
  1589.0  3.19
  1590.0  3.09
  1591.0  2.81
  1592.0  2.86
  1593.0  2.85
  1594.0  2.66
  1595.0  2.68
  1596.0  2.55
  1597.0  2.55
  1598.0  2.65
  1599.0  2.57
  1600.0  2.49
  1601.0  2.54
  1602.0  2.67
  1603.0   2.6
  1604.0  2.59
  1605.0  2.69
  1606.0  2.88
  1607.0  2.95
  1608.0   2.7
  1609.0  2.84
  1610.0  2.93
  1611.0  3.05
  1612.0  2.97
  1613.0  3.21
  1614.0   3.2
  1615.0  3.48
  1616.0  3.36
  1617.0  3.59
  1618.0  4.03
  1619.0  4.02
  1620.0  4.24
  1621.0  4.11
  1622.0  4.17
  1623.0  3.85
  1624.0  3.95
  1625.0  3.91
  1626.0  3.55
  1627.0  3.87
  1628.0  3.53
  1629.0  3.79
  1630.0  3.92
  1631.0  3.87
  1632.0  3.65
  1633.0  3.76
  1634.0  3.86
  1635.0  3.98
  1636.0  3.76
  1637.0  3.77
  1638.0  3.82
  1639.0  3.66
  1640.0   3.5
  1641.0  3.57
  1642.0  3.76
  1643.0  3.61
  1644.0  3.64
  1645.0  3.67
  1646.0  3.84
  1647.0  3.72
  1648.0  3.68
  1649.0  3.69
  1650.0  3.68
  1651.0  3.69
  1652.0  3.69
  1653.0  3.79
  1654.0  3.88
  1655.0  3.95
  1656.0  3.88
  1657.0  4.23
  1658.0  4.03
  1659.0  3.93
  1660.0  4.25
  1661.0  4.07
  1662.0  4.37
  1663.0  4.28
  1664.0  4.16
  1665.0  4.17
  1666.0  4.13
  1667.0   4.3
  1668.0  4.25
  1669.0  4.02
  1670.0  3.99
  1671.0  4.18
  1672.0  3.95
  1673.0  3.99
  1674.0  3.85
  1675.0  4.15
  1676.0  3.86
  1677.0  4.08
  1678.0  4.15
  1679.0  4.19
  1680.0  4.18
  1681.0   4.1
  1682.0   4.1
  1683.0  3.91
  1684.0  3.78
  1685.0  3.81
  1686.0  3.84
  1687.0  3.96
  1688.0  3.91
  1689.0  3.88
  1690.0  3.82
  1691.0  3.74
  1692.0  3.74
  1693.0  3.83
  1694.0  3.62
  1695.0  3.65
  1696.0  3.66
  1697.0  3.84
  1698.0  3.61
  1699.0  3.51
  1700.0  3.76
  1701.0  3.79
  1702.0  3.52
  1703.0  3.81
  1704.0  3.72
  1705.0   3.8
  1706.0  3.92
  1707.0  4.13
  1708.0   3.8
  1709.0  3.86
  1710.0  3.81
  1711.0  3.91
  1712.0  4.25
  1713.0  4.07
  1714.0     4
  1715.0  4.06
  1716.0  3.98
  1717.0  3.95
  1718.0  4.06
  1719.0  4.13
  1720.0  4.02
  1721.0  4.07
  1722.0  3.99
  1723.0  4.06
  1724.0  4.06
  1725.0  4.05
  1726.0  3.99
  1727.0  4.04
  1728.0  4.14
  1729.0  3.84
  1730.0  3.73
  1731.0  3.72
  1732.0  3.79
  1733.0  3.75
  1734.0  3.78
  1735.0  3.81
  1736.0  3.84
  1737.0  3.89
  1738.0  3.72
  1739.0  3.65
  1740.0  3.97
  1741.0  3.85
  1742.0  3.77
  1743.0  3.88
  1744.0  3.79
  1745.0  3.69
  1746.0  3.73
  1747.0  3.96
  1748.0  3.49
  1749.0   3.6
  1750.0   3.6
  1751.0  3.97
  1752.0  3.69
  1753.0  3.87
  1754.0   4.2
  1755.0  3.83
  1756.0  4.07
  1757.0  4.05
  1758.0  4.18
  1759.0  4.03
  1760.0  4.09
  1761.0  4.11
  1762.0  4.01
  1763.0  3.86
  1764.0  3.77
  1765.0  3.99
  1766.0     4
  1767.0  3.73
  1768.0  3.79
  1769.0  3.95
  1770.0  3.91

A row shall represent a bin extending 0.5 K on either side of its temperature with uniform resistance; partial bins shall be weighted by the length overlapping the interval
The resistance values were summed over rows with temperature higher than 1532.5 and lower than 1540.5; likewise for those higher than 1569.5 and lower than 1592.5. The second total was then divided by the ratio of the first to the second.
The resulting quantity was 181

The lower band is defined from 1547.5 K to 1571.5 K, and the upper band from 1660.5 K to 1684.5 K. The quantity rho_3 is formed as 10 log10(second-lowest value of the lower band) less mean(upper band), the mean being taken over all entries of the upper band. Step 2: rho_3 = 2.00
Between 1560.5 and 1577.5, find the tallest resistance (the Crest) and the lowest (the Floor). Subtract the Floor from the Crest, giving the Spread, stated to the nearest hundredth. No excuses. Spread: 0.83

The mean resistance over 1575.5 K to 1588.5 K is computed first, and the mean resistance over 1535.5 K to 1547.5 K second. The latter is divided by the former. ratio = 1.3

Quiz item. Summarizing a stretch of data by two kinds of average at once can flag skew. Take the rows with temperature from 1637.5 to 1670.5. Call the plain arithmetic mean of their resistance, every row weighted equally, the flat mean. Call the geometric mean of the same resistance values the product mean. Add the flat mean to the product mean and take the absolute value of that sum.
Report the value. 7.80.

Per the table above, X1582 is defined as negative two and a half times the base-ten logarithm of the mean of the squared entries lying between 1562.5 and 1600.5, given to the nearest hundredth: -2.74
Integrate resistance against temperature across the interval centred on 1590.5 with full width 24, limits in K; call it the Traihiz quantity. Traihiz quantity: 73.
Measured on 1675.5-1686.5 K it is 44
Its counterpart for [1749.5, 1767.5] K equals 71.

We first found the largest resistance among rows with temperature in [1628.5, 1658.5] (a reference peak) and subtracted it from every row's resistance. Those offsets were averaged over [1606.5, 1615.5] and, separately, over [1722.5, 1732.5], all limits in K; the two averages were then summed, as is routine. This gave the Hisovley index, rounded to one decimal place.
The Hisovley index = -1.5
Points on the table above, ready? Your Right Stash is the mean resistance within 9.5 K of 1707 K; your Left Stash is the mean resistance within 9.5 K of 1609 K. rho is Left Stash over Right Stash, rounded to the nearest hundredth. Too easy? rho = 0.77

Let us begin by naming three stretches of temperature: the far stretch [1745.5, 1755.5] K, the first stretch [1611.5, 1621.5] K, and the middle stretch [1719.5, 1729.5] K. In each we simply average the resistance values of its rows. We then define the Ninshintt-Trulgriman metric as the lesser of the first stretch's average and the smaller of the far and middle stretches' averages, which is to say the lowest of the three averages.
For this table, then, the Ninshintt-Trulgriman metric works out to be 3.62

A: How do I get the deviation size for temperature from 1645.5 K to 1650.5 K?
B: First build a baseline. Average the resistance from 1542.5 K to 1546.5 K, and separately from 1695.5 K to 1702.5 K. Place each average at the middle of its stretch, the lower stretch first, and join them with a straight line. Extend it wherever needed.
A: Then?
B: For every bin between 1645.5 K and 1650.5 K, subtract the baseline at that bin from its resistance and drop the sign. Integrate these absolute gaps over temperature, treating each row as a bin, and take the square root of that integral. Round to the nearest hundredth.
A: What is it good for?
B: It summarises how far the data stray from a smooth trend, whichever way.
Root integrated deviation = 1.28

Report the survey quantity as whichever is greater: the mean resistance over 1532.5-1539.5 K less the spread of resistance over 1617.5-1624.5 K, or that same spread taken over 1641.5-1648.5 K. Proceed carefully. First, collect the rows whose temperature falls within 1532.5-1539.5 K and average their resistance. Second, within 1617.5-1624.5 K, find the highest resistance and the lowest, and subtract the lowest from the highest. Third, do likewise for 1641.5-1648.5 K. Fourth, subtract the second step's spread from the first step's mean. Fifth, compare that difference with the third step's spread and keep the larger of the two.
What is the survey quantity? 4.3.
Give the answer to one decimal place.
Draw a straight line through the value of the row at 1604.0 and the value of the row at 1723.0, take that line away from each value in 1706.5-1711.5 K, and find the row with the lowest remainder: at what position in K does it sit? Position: 1710.0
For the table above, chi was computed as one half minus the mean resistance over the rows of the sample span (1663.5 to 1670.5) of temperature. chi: -3.65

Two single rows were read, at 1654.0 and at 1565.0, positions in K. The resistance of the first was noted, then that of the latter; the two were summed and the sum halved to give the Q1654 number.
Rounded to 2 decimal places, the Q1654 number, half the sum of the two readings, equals 4.20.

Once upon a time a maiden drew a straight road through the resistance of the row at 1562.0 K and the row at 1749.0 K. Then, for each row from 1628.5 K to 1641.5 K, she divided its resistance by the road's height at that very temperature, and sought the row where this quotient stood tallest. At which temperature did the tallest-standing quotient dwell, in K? 1635.0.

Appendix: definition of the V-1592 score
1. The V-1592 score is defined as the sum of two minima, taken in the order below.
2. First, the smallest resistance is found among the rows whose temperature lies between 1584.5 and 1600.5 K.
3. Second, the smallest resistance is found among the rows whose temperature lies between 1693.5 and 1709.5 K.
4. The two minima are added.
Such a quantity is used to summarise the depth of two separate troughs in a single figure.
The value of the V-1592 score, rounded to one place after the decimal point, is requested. 6.0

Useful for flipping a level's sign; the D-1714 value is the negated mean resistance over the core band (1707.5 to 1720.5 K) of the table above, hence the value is -3.99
